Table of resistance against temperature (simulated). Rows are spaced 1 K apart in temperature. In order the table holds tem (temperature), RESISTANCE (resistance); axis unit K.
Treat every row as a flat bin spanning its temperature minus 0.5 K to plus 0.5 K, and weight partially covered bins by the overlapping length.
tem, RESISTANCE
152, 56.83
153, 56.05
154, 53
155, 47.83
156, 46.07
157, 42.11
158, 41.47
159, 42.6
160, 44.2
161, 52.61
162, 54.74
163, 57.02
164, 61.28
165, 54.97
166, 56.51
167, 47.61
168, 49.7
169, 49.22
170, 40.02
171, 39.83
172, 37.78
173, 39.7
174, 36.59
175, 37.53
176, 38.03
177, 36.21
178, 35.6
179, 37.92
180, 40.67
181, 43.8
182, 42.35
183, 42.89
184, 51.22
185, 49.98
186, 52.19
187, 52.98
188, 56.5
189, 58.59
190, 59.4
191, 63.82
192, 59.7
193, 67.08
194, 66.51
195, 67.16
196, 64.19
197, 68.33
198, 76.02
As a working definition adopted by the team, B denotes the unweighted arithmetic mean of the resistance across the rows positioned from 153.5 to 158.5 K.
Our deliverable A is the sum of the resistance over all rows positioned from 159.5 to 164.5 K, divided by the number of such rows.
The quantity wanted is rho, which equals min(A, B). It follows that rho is 46.1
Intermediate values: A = 54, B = 46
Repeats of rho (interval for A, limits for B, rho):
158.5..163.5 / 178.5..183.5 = 41.5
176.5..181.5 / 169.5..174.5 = 38.8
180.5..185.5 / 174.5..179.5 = 37.1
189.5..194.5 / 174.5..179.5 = 37.1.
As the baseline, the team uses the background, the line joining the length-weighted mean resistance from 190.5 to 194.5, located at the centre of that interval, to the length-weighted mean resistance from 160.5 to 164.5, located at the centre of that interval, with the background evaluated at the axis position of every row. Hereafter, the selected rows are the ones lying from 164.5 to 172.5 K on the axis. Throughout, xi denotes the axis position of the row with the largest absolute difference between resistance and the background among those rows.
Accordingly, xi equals 172 K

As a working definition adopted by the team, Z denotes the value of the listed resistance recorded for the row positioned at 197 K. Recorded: 68.33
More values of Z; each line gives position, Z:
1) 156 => 46.07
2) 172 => 37.78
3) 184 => 51.22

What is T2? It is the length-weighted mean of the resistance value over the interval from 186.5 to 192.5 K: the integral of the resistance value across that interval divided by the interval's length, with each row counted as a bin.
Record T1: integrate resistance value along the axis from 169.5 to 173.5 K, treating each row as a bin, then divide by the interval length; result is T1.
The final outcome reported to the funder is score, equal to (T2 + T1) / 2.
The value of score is 49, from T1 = 39.3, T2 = 58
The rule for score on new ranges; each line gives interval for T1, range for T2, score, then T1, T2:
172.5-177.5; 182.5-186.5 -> 43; 37.6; 49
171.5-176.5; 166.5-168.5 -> 43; 37.9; 49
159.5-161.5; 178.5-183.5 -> 45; 48.4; 42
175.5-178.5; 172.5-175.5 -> 37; 36.6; 38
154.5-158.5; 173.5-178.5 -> 41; 44.4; 37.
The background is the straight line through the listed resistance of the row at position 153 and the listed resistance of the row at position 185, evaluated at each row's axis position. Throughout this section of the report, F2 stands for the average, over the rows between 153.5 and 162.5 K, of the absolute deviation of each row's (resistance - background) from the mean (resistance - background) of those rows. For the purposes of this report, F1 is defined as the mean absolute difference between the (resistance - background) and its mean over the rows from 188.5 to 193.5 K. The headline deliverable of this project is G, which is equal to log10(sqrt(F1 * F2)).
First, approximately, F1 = 3.1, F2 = 4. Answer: 0.57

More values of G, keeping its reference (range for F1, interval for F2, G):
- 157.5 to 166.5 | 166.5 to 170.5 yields 0.65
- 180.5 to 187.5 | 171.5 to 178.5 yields 0.30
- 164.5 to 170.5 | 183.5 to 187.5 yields 0.33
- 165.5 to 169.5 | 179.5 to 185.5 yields 0.51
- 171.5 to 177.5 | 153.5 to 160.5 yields 0.18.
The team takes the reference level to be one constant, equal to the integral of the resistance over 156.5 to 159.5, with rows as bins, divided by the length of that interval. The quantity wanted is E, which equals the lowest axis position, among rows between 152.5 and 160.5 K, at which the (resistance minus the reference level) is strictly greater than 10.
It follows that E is 153 K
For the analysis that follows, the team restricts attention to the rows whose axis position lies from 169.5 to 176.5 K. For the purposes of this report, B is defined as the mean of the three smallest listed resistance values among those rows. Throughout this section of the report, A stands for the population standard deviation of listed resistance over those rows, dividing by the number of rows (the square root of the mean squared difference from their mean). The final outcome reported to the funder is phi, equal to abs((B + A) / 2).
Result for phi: 19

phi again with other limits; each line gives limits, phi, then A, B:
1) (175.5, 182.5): 20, 2.9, 37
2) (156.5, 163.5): 24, 6.2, 42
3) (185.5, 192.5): 29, 3.8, 54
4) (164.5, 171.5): 24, 6.0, 42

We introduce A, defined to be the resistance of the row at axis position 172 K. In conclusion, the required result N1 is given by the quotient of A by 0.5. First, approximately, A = 37.78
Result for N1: 76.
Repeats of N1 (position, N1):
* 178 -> 71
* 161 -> 105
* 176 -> 76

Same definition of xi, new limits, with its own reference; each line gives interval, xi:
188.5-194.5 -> 189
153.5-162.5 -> 158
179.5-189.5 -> 180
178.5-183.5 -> 179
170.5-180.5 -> 178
